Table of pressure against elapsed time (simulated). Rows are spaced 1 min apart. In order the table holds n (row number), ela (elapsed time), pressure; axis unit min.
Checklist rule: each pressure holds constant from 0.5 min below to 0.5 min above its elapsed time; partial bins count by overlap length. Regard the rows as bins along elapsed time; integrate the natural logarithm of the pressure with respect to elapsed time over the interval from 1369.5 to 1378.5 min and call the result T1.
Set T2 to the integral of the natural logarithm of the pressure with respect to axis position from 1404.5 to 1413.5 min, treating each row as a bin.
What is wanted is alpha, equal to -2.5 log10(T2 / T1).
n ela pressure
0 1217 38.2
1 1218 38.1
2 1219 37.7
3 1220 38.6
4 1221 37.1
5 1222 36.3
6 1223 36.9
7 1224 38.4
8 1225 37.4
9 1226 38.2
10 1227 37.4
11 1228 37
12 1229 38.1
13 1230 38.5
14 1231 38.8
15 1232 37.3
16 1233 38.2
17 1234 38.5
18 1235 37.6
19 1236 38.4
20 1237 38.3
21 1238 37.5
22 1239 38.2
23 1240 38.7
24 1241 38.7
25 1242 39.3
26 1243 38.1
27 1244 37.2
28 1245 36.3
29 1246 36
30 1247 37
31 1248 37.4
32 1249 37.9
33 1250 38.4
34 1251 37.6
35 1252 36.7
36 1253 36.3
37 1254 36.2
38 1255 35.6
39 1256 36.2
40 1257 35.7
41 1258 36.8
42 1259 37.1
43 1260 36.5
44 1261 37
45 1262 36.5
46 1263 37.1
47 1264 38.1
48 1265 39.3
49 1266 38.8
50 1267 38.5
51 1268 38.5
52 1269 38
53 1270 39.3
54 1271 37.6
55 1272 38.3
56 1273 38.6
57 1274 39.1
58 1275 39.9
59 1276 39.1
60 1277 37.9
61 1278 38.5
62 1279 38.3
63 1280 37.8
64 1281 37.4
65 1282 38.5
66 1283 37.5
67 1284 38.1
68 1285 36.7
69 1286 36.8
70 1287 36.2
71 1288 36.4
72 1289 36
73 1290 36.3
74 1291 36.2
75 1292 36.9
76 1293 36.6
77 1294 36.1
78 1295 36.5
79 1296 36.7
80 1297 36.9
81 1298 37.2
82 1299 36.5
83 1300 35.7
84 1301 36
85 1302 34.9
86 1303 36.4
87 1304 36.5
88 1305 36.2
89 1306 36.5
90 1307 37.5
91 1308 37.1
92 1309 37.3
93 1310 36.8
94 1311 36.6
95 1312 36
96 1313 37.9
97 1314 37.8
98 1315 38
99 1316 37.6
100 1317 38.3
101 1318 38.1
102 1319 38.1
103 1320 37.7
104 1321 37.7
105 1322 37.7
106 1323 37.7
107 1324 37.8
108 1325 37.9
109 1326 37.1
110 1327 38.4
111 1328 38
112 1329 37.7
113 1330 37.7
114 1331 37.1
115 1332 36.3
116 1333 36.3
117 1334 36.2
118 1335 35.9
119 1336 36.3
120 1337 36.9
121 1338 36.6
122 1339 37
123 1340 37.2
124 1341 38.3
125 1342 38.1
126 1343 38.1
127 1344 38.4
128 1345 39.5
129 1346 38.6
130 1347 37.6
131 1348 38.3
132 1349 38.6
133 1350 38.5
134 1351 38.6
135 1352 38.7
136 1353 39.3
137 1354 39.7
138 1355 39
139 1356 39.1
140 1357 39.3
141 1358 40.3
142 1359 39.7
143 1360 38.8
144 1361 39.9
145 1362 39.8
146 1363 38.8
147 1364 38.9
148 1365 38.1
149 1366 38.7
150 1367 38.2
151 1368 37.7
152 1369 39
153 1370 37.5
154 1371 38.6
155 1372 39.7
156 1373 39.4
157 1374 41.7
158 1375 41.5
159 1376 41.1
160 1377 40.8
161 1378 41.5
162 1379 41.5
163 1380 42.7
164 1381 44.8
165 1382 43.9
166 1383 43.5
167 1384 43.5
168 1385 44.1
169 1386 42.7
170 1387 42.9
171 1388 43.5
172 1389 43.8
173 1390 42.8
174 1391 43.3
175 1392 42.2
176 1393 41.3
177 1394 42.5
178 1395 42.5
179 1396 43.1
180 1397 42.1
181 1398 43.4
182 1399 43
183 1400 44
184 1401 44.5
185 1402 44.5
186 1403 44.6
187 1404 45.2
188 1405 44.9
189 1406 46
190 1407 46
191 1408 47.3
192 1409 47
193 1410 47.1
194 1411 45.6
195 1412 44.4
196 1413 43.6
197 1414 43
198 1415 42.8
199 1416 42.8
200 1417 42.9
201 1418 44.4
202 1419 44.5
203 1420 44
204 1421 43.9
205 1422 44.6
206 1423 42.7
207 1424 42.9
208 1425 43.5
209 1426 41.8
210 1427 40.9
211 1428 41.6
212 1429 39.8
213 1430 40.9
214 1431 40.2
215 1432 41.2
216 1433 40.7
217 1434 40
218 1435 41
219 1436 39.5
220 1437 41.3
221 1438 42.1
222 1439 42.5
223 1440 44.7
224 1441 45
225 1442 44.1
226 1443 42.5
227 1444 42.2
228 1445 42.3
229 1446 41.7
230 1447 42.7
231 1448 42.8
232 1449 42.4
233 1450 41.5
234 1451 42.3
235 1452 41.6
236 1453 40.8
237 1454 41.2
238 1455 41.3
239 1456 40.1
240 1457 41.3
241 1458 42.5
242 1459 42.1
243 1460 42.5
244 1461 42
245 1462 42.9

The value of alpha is -0.04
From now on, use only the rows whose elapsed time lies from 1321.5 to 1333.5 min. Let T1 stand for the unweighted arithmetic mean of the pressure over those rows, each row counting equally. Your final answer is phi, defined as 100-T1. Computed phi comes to 62.5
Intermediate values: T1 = 37.5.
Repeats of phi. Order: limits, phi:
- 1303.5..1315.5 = 63.0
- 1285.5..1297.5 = 63.5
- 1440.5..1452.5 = 57.4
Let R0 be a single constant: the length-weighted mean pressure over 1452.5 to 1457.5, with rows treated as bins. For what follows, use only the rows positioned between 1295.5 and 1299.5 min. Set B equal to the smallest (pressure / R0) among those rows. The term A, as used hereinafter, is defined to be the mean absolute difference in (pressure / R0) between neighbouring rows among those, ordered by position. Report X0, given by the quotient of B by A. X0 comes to 91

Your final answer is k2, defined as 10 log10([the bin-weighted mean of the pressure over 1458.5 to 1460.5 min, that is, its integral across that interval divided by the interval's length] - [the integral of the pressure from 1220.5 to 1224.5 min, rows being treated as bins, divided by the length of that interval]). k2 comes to 7.1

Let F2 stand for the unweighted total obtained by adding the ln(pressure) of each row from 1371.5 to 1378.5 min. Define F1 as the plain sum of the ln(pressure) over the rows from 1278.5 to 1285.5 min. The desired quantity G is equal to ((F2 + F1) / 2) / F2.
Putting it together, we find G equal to 0.99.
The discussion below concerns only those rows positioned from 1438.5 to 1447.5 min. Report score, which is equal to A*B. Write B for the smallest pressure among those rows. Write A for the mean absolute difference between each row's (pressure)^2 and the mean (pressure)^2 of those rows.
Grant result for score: 3679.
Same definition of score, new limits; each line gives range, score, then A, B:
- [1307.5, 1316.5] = 1445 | 40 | 36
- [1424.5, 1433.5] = 2485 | 62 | 39.8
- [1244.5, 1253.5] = 1803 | 50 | 36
